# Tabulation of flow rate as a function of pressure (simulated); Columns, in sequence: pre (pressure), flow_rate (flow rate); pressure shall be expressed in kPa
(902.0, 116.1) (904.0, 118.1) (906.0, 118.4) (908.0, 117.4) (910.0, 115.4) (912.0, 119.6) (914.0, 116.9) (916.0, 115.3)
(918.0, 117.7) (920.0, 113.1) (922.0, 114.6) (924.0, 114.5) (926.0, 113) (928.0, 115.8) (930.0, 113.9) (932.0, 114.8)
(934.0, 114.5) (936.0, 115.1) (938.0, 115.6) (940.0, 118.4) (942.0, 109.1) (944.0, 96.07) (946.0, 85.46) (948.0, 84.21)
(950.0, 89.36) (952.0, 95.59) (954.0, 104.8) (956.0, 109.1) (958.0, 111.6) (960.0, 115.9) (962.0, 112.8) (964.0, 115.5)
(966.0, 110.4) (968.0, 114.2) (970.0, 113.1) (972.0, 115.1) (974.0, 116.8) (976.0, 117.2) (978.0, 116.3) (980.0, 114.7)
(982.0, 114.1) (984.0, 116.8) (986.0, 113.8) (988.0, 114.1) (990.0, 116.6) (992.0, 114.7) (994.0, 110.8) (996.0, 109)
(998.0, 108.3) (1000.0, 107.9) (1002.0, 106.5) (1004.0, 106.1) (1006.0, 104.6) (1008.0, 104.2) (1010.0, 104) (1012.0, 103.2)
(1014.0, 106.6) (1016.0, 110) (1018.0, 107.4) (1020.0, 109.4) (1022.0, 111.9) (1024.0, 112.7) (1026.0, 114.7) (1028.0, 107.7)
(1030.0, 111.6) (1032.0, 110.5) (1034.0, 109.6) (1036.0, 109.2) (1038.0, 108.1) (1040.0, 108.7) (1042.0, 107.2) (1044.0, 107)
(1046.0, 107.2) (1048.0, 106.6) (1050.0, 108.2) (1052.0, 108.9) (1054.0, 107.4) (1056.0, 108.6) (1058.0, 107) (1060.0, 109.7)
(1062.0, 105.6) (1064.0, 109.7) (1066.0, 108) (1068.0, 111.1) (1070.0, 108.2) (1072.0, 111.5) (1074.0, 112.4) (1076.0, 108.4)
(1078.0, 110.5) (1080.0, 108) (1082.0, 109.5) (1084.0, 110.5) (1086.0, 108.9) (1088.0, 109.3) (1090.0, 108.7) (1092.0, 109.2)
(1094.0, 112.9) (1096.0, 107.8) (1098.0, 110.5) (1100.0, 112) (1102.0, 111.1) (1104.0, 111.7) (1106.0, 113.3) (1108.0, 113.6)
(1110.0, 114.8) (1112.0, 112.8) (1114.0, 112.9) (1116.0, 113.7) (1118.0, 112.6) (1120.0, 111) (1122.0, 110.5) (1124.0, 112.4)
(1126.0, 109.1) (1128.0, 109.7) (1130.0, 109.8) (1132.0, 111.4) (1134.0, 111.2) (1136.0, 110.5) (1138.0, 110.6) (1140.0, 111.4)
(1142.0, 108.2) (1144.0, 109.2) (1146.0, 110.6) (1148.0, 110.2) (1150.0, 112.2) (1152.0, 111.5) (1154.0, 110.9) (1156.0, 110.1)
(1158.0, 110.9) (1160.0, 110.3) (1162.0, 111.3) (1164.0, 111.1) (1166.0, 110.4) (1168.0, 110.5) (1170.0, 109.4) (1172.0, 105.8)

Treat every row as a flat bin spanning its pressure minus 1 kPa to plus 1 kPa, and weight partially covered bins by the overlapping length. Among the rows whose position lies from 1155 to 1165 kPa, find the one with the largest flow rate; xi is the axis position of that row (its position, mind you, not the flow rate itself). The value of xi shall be 1162.0 kPa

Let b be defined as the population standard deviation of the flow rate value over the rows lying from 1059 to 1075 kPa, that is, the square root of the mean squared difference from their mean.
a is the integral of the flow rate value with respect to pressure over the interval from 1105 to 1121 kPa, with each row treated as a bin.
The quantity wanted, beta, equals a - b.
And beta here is 1807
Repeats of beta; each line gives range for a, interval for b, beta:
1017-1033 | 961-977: 1770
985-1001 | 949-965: 1781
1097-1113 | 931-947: 1789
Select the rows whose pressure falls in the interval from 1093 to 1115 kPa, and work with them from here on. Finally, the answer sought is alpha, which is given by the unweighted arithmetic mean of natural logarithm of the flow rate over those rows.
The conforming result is 4.720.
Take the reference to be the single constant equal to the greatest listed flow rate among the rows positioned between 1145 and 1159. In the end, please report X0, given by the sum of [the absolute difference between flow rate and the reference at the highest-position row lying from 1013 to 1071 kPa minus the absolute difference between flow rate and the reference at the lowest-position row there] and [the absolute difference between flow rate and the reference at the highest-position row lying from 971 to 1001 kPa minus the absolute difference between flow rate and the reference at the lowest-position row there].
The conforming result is 0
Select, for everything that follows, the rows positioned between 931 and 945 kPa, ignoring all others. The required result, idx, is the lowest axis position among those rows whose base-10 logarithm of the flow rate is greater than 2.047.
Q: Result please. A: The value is 932.0 kPa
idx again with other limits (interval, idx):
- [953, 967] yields 958.0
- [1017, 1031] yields 1022.0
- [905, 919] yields 906.0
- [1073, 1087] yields 1074.0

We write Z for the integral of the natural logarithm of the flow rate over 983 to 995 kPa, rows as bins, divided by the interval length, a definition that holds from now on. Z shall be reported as 4.74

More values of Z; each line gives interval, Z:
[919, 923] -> 4.73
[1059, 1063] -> 4.68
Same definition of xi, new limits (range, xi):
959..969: 960.0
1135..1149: 1140.0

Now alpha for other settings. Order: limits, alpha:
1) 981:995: 4.740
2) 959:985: 4.743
